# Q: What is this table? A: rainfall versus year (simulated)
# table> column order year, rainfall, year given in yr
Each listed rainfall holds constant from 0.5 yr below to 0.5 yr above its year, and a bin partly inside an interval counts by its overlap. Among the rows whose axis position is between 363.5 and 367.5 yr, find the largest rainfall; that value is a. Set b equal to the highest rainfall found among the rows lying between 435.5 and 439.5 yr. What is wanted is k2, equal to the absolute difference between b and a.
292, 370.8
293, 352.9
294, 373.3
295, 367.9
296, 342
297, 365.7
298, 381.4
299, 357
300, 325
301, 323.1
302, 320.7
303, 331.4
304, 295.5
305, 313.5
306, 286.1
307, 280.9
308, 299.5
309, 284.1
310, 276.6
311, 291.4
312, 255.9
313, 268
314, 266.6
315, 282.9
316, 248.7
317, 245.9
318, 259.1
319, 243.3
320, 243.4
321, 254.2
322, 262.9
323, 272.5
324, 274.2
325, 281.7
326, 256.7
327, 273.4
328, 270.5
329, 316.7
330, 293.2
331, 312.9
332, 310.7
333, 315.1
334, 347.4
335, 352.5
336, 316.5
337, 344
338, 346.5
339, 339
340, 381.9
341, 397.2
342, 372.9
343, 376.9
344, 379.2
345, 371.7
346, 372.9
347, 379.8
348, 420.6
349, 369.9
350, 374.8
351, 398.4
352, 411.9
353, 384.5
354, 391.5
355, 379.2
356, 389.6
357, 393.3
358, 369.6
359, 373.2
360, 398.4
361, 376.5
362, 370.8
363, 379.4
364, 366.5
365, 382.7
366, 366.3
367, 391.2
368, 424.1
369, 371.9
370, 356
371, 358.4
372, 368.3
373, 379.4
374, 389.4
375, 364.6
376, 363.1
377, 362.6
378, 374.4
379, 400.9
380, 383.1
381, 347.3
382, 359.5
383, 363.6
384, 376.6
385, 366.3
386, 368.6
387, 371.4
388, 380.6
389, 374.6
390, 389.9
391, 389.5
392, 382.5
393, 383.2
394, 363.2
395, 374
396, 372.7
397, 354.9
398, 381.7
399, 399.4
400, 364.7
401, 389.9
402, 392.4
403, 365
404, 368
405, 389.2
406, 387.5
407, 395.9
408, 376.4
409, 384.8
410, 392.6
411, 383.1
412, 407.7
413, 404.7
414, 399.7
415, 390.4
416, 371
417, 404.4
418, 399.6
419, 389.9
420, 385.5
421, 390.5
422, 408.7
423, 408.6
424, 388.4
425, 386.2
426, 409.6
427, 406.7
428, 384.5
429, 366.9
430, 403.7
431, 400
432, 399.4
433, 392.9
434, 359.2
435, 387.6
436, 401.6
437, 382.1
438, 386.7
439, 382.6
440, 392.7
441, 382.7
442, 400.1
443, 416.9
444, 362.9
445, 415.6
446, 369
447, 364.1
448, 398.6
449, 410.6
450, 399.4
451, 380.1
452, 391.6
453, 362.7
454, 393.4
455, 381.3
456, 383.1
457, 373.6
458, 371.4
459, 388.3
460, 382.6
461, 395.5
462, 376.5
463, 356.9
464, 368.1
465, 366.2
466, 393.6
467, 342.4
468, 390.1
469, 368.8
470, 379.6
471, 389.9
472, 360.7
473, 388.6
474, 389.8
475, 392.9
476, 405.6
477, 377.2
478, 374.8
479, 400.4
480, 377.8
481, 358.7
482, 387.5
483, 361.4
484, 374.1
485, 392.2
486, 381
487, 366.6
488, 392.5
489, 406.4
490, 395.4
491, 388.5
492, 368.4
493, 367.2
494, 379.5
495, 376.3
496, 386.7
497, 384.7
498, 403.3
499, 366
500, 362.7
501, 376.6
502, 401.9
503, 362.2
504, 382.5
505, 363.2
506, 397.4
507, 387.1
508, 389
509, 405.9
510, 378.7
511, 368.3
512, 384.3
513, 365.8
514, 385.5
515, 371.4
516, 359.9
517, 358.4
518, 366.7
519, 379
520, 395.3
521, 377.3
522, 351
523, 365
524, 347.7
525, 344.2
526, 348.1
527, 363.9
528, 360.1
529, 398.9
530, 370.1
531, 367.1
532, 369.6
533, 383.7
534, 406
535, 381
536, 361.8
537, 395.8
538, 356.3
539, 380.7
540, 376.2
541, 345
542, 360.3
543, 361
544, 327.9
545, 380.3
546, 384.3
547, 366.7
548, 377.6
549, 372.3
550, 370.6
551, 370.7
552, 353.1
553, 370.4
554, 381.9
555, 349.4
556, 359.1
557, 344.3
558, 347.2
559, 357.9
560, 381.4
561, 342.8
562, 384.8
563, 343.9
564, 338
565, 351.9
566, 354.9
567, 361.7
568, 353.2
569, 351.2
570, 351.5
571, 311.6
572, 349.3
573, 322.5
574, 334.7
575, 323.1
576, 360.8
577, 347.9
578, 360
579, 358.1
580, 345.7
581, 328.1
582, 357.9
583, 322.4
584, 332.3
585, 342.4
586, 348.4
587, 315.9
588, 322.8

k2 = 10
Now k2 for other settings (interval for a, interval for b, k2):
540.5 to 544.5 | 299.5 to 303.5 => 30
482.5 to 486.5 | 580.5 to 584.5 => 34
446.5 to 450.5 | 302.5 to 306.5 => 79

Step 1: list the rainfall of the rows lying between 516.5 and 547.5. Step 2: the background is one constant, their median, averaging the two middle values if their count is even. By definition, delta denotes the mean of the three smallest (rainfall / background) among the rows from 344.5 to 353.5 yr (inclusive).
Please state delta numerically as 1.01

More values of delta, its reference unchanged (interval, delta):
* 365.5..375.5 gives 0.98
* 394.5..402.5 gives 0.99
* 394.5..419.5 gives 0.99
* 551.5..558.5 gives 0.95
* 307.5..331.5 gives 0.67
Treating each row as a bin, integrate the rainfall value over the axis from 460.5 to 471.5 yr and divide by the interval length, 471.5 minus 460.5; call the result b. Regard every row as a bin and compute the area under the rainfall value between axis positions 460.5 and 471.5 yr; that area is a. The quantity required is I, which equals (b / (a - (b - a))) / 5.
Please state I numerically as 0.010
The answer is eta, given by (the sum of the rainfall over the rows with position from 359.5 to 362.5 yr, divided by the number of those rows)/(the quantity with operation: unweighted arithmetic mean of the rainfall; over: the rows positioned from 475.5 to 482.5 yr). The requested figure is 1.00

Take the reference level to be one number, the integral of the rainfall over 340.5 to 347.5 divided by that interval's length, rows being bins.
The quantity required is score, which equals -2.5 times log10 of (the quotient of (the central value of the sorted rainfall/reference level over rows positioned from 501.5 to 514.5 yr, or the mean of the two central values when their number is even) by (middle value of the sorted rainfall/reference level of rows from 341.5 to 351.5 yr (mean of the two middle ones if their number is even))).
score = -0.02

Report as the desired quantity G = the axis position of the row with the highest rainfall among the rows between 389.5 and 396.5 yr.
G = 390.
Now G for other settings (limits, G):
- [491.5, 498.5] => 498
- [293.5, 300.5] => 298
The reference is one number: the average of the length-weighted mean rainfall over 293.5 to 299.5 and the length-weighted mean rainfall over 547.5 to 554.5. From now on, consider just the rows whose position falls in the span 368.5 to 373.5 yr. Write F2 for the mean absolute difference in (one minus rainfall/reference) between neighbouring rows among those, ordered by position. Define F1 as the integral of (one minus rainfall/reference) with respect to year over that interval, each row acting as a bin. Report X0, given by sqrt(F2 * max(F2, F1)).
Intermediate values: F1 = 0.01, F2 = 0.027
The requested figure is 0.03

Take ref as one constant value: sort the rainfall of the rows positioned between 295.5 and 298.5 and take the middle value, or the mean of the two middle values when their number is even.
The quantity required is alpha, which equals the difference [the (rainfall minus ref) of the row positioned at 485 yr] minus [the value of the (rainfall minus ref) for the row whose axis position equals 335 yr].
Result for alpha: 40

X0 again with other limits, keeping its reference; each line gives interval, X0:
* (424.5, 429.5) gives 0.04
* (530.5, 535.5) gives 0.04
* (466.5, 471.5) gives 0.06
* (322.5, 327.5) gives 0.21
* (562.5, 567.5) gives 0.07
